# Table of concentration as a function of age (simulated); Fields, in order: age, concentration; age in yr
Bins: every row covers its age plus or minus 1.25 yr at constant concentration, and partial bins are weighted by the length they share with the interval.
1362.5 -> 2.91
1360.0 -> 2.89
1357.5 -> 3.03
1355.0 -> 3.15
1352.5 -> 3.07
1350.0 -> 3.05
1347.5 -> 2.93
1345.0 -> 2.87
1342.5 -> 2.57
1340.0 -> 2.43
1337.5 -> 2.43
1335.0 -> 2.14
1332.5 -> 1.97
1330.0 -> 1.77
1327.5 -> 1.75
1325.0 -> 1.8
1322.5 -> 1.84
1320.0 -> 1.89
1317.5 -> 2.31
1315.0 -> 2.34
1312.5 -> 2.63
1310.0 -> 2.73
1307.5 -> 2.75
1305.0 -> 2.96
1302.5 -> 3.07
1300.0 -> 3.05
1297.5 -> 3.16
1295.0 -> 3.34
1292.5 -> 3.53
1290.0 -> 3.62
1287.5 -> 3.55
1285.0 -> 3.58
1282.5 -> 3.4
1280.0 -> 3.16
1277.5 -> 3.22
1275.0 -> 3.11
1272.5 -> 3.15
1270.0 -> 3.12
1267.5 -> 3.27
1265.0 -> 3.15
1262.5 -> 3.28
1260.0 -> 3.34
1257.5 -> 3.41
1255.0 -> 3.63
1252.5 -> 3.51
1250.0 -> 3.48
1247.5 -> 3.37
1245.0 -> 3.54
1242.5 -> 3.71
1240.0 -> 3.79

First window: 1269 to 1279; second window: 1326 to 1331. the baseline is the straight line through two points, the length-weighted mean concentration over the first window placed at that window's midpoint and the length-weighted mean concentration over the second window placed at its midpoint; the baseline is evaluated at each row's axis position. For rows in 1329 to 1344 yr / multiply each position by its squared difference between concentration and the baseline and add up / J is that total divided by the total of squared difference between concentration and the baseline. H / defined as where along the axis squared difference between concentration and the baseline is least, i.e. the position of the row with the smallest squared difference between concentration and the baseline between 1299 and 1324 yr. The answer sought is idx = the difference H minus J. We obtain -17.3 yr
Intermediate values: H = 1322.5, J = 1339.8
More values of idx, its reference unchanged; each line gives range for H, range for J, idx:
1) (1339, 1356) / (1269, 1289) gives 54.8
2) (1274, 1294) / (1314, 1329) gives -42.1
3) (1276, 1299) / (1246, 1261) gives 27.4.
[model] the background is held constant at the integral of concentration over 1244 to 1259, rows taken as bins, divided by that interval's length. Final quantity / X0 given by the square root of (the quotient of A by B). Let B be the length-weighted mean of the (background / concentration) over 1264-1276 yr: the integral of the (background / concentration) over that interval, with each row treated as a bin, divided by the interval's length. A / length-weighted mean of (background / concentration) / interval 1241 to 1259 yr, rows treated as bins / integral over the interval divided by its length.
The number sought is 0.95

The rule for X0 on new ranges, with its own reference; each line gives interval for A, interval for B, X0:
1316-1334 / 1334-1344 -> 1.12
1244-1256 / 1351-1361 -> 0.93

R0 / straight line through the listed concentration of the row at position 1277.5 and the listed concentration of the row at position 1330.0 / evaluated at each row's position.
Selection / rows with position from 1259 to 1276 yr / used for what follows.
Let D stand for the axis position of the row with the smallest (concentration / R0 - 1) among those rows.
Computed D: 1265.0 yr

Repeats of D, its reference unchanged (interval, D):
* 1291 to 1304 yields 1300.0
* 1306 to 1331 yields 1320.0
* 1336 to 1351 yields 1337.5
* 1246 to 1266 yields 1247.5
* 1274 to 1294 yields 1275.0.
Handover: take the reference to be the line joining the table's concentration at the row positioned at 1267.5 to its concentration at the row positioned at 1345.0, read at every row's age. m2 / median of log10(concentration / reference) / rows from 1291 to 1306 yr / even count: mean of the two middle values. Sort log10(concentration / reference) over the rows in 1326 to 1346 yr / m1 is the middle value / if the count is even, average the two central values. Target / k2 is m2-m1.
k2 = 0.11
